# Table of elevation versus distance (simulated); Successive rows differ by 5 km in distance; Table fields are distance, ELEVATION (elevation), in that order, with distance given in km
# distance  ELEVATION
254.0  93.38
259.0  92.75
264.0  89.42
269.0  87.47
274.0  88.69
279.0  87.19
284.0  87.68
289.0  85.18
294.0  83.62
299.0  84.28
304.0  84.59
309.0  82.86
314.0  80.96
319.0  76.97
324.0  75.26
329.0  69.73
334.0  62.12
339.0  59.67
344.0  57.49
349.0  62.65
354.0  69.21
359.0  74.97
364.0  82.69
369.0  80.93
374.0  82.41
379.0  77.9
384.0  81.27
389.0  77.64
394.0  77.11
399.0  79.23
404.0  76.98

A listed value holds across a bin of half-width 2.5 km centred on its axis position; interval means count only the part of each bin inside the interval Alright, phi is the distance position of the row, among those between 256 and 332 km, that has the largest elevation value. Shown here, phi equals 259.0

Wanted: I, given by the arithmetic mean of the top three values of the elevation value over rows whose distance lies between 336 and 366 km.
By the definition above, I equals 76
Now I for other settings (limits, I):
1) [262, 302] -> 89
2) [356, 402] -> 82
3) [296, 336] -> 84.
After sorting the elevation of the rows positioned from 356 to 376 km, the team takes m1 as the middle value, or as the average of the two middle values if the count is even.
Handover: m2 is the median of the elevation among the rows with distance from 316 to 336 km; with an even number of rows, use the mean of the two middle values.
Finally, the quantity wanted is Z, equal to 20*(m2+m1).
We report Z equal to 3083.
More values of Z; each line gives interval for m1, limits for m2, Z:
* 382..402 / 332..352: 2787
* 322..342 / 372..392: 2910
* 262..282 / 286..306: 3450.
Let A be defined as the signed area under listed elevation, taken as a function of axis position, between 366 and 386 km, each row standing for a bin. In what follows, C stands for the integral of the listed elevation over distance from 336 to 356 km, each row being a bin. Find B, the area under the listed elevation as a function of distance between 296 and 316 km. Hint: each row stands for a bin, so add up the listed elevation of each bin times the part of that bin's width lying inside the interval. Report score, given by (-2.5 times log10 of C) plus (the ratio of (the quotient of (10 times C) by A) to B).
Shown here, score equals -7.73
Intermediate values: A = 1613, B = 1665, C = 1242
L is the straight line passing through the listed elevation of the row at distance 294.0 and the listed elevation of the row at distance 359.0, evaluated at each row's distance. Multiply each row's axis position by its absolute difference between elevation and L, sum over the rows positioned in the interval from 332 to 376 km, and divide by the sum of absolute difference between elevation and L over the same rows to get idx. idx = 349.2 km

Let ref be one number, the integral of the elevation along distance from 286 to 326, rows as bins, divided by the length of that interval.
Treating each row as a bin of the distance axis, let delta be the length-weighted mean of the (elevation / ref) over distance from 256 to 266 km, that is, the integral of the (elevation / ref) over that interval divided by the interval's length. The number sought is 1.11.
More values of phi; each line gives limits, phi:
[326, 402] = 364.0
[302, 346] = 304.0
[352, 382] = 364.0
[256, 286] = 259.0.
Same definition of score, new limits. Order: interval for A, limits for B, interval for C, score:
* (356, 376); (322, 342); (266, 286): -8.10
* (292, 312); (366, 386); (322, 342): -7.80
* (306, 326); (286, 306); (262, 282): -8.11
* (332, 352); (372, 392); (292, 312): -8.05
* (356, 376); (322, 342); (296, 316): -8.05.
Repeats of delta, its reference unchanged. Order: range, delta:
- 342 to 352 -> 0.74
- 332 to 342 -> 0.74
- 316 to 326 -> 0.93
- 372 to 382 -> 0.98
